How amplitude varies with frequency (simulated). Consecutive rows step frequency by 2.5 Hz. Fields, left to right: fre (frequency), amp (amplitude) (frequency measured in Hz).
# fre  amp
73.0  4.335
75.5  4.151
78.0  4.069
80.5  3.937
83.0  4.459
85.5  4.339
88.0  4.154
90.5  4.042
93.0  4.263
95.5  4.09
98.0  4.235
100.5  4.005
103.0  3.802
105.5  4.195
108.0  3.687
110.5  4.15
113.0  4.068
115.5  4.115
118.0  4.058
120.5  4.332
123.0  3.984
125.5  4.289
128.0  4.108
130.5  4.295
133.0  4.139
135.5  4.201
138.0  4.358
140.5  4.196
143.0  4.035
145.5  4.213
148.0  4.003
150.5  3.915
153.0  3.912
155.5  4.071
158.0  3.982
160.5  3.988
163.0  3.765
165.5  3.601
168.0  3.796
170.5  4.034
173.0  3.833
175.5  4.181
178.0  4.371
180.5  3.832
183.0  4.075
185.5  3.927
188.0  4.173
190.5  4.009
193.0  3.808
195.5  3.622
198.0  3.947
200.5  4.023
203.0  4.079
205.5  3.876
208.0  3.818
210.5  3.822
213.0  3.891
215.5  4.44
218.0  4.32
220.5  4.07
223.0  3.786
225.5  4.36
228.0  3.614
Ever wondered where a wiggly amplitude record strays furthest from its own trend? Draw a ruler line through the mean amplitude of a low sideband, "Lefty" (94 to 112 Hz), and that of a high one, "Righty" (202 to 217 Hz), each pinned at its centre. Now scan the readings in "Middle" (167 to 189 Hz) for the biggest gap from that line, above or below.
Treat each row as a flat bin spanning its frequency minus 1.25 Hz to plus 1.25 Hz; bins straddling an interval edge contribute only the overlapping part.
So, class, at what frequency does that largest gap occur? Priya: 178.0 Hz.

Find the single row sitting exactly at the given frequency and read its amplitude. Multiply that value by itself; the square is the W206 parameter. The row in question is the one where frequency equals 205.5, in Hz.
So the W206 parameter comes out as 15.0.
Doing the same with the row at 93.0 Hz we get 18.2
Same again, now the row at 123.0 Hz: 15.9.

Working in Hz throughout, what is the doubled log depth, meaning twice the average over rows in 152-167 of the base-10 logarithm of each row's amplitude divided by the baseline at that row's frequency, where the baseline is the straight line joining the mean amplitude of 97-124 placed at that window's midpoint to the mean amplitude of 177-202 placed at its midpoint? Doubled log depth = -0.028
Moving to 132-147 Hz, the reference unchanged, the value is 0.034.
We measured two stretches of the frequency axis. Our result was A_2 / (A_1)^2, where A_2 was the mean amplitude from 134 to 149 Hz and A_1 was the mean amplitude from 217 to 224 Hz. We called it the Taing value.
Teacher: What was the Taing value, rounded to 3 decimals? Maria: 0.253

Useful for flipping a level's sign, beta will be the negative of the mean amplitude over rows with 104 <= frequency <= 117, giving -4.04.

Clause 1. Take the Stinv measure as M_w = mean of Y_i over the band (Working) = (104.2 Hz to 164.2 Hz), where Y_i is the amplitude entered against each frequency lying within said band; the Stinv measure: 4.09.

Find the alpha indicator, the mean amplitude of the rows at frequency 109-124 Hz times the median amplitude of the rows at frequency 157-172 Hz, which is 16.0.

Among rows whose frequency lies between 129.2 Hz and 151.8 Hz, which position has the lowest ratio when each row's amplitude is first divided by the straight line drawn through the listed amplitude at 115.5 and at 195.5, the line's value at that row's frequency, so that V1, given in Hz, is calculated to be 150.5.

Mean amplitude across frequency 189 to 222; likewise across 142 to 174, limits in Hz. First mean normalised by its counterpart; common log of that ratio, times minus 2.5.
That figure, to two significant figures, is -0.012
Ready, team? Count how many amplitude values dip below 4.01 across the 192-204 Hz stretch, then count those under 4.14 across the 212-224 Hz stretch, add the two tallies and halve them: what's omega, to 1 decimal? 3.0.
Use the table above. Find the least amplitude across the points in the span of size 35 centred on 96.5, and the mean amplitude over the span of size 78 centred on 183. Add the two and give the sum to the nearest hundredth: 7.67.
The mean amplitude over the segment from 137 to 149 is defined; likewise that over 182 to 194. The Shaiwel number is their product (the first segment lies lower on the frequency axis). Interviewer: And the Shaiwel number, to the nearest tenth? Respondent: 16.6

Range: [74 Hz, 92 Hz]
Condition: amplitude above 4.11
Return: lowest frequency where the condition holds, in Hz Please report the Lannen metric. 75.5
